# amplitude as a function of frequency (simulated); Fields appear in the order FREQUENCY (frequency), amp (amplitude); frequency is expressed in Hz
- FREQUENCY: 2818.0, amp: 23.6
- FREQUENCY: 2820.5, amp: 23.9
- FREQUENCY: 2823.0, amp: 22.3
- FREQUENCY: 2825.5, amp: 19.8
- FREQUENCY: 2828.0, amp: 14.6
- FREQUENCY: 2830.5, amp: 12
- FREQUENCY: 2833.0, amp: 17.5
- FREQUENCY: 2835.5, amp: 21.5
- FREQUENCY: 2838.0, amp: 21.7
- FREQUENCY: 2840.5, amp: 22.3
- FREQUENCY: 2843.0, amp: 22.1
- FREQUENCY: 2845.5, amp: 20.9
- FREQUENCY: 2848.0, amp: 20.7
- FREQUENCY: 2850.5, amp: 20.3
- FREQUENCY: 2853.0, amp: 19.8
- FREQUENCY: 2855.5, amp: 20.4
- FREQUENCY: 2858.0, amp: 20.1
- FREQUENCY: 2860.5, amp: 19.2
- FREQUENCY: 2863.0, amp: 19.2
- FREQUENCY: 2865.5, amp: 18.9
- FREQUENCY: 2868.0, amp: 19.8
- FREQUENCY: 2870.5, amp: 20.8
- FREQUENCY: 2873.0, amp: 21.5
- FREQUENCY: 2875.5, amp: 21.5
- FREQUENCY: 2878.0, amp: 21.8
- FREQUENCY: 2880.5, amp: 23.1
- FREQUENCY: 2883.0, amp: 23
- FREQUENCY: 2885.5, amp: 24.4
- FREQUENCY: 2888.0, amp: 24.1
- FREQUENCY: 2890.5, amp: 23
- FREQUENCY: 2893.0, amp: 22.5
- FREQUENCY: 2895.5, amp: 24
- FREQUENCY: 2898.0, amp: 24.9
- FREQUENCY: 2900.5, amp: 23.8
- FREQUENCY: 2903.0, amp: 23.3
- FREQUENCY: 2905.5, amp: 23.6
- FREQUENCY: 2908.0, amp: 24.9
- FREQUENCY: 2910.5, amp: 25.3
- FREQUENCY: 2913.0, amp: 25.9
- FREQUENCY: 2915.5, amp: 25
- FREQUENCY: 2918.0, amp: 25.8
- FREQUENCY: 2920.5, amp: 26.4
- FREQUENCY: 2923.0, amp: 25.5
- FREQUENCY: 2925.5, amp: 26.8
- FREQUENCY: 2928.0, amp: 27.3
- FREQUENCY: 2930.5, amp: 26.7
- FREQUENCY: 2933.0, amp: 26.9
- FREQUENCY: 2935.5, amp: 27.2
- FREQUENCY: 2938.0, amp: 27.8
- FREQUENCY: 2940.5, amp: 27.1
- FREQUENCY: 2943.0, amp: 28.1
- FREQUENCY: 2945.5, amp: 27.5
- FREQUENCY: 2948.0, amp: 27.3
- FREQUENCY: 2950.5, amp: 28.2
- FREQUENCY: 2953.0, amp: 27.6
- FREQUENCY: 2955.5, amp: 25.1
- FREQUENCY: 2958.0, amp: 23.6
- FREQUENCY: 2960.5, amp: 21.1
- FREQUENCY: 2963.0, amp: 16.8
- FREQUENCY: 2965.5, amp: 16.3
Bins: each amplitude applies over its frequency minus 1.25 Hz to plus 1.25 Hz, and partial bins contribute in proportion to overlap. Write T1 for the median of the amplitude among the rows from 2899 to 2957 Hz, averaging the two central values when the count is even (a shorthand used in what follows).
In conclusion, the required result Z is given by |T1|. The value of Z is 27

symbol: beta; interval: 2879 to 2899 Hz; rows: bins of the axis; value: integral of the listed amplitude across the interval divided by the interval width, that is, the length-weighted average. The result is 23.6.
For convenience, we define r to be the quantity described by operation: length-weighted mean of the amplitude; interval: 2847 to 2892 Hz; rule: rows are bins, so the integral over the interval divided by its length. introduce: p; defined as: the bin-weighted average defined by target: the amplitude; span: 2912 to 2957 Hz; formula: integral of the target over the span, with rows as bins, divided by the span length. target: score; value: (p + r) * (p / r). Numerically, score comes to 61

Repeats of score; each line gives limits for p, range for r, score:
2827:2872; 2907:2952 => 34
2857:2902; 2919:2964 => 41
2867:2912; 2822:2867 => 50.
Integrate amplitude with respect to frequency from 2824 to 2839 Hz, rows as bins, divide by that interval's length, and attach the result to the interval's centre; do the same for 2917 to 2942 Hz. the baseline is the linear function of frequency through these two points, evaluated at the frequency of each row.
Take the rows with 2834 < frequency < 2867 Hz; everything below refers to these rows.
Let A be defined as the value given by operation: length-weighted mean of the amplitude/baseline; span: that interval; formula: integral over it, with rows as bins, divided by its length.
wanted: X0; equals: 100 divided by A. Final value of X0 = 95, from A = 1.05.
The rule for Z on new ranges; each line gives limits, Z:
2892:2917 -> 24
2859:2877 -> 20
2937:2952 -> 28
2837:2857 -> 21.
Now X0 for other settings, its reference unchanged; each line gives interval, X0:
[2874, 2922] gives 100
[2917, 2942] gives 100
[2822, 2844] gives 94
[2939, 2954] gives 102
